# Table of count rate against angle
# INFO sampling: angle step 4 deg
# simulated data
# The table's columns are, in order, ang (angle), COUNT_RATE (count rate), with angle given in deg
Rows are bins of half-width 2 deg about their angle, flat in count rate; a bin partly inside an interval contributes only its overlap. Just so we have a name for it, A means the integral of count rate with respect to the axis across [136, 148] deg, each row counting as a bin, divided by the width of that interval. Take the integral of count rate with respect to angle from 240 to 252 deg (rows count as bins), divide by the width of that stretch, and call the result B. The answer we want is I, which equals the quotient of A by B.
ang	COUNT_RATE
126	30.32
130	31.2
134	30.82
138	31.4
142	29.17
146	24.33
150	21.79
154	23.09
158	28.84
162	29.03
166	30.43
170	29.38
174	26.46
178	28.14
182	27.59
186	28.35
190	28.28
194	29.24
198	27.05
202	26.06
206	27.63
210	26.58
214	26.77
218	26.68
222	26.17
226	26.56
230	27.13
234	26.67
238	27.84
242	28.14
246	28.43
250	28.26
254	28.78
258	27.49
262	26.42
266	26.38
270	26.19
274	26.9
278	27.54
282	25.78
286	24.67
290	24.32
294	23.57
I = 1.00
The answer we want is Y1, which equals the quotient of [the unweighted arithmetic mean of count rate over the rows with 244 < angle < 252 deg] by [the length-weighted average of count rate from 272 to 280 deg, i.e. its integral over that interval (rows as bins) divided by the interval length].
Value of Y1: 1.04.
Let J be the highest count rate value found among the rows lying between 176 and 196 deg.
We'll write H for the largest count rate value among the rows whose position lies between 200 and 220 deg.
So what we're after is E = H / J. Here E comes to 0.94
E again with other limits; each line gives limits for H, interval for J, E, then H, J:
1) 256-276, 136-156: 0.88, 27.49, 31.4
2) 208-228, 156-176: 0.88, 26.77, 30.43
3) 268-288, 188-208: 0.94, 27.54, 29.24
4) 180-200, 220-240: 1.05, 29.24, 27.84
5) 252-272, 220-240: 1.03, 28.78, 27.84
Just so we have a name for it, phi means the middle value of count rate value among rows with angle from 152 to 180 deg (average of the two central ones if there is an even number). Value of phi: 28.8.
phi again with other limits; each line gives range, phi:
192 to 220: 26.8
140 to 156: 23.7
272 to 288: 26.3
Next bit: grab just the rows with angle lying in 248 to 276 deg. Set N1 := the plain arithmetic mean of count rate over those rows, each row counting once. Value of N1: 27.2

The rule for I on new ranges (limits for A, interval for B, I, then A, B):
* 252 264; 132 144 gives 0.90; 27.6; 30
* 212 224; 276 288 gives 1.02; 26.5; 26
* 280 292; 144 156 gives 1.08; 24.9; 23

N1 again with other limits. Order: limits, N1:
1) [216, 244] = 27.0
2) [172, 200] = 27.9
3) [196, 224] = 26.7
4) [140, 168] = 26.7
